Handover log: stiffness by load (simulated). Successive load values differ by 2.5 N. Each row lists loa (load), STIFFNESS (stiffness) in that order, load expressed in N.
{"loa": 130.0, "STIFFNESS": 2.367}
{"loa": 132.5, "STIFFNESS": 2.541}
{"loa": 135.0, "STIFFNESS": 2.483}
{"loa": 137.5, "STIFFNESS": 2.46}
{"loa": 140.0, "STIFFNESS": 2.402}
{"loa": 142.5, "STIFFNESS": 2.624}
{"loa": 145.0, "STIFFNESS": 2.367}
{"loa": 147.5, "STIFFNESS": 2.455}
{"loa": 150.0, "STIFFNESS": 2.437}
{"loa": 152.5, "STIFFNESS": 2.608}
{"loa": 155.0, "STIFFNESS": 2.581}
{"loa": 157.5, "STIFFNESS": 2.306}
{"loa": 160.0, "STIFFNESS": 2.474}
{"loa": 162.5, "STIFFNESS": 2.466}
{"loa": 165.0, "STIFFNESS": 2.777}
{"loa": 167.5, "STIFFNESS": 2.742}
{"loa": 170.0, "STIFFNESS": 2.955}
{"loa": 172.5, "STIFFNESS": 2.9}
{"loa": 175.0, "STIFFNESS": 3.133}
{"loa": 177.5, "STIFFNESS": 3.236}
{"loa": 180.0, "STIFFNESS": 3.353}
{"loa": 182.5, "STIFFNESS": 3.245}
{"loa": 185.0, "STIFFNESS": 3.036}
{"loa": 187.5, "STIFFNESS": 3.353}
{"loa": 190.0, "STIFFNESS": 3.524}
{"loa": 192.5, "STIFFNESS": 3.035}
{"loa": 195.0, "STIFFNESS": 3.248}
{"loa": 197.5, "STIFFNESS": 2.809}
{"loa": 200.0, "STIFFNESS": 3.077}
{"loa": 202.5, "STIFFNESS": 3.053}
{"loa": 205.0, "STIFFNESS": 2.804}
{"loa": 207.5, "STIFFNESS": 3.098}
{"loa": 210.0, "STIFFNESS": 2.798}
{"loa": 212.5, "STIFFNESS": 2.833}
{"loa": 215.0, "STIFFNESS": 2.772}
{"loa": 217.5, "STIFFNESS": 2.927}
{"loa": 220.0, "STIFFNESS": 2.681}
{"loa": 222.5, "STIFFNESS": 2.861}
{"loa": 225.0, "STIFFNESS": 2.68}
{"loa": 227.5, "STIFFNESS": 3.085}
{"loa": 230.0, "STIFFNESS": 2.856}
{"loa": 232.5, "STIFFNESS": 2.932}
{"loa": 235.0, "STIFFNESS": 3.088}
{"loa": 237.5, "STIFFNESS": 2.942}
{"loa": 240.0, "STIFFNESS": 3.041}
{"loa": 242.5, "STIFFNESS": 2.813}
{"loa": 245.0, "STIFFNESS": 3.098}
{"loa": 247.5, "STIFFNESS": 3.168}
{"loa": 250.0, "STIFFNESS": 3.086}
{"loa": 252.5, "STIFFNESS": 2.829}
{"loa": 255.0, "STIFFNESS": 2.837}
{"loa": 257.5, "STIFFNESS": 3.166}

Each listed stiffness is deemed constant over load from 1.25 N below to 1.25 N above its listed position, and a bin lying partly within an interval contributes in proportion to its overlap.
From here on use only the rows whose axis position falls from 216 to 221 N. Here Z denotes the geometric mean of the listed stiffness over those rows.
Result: 2.8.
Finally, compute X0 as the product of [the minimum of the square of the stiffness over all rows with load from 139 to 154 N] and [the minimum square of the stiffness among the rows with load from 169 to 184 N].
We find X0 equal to 47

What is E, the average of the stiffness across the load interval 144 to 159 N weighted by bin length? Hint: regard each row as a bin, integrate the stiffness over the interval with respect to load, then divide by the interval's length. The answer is 2.5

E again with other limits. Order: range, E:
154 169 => 2.6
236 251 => 3.0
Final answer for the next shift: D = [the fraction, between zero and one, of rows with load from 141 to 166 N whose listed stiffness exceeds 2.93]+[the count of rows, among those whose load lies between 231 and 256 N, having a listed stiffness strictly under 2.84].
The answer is 3.0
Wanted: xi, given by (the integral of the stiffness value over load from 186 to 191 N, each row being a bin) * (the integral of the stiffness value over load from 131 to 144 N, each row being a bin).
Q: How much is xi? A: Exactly 554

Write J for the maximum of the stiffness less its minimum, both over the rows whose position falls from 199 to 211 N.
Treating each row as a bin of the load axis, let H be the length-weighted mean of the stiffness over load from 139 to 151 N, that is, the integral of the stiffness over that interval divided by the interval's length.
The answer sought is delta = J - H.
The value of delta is -2.16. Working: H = 2.46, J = 0.30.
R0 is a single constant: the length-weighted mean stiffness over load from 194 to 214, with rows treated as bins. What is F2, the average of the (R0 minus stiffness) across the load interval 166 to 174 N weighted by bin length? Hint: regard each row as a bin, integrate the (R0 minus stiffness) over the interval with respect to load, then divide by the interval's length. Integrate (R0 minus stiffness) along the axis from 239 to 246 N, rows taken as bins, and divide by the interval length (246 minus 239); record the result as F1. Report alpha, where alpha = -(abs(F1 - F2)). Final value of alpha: -0.1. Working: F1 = 0.0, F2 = 0.1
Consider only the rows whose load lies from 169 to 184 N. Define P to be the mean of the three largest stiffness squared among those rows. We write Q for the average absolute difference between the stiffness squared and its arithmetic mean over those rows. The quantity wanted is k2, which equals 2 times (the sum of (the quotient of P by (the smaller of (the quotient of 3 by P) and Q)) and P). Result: 99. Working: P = 10.7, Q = 0.88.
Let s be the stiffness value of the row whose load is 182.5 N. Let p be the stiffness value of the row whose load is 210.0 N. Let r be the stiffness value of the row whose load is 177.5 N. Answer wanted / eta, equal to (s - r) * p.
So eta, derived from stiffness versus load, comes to 0.0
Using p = 2.798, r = 3.236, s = 3.245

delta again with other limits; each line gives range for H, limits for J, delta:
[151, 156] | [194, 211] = -2.14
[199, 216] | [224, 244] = -2.51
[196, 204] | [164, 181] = -2.37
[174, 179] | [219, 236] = -2.79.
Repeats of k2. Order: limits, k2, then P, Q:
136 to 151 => 58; 6.3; 0.28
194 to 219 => 85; 9.9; 0.84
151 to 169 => 51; 7.3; 0.65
